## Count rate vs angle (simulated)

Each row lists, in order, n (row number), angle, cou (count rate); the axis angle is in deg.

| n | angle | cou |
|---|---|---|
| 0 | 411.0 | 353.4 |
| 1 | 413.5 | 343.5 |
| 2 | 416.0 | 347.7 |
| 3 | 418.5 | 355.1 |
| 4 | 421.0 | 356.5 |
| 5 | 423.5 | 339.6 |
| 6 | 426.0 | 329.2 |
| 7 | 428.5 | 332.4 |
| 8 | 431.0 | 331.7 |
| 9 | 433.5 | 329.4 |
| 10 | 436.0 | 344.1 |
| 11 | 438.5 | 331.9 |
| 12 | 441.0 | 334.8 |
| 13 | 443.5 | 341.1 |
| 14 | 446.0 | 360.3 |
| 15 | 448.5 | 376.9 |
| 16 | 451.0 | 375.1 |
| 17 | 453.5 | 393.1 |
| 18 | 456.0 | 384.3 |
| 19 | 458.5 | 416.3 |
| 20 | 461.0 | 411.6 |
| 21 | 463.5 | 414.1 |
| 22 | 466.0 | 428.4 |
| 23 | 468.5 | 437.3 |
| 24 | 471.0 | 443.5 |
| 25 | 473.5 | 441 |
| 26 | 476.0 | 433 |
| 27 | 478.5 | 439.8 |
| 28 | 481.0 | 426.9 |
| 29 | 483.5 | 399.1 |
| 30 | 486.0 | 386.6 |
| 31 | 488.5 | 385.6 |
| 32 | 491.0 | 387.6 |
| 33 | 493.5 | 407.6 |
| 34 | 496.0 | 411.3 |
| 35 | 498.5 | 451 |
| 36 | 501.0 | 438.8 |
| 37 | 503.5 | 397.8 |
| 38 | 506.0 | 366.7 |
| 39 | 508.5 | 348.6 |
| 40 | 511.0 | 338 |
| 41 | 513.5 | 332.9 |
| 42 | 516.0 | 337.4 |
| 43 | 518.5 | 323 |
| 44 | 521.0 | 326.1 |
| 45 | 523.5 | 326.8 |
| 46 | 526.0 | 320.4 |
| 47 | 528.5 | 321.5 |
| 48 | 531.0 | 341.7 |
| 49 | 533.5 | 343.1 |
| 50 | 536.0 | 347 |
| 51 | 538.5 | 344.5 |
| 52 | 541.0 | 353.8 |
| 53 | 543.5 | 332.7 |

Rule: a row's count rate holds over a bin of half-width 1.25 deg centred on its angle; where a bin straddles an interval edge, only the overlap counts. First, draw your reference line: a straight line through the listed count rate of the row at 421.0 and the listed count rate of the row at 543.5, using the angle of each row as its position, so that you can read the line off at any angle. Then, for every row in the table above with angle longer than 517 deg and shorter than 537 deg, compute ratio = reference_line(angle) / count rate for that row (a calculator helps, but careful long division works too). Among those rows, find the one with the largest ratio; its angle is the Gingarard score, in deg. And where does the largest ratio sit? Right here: 526.0 deg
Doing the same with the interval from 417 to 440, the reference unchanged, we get 426.0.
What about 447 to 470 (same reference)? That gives 451.0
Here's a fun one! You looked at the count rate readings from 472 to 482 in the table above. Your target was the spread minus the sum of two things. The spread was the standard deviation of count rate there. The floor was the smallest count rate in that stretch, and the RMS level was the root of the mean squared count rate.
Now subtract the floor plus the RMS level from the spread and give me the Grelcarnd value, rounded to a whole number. -856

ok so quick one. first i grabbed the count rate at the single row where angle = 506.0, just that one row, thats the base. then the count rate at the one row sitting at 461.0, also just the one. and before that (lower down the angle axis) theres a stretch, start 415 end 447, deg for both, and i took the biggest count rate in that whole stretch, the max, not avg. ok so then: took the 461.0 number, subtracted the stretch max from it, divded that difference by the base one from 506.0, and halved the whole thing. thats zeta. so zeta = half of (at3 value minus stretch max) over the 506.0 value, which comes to 0.07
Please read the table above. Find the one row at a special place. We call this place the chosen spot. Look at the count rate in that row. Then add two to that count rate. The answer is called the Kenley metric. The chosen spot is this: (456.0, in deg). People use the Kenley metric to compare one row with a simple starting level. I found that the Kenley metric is 386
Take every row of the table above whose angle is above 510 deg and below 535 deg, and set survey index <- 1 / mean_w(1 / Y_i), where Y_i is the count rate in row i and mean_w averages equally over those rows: 331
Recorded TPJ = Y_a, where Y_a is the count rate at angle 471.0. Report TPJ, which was 443.5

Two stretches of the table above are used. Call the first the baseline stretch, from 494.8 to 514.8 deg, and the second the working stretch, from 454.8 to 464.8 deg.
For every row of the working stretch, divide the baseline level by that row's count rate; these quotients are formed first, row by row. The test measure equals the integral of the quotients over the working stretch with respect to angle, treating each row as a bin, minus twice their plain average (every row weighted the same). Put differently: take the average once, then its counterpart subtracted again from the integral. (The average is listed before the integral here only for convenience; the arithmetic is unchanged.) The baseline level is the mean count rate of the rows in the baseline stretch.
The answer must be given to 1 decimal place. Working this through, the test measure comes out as 7.6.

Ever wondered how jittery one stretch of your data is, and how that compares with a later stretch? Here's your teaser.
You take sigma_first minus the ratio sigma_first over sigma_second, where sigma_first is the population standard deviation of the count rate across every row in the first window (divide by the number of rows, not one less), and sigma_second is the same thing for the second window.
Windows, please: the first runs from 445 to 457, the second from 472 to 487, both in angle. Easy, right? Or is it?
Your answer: 10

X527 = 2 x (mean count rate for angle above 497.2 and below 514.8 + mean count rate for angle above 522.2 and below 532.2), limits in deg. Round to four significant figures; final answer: 1419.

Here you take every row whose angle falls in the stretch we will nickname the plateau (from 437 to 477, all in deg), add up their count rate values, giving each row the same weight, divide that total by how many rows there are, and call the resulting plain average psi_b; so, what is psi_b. 395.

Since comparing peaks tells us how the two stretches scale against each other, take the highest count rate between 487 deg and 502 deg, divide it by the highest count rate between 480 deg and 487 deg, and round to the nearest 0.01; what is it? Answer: 1.06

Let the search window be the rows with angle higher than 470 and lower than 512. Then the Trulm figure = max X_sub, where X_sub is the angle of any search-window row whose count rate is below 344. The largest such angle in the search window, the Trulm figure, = 511.0 deg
